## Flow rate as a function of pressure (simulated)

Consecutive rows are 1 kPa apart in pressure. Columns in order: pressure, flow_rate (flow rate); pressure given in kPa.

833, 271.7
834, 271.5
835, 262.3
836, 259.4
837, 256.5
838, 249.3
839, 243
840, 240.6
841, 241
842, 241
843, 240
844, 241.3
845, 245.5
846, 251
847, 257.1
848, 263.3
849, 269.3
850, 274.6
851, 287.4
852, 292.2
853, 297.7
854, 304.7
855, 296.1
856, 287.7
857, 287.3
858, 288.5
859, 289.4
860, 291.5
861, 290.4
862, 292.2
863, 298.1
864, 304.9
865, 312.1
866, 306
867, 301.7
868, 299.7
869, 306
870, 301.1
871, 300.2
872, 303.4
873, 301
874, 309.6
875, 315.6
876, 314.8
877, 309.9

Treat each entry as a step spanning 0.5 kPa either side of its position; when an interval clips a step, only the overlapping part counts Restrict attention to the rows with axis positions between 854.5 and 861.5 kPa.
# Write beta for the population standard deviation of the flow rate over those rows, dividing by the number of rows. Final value 3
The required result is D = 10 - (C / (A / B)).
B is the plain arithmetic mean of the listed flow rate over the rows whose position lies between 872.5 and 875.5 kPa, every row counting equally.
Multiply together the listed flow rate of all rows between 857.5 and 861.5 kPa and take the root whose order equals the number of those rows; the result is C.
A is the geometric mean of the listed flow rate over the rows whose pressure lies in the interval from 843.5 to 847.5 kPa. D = -350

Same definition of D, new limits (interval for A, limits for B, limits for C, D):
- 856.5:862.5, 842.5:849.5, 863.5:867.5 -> -257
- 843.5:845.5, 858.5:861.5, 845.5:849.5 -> -300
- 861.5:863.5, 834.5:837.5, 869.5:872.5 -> -255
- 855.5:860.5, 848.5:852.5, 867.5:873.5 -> -284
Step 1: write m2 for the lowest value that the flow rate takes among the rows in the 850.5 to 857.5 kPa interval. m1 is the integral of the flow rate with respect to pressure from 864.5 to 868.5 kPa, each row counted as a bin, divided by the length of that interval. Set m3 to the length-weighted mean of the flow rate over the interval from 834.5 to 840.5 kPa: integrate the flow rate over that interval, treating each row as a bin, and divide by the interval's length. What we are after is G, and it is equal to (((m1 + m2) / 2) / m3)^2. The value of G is 1.4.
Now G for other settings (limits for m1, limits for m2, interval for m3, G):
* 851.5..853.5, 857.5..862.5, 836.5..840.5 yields 1.4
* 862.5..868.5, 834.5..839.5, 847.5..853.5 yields 0.9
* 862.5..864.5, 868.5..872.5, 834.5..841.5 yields 1.4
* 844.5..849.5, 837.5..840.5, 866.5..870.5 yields 0.7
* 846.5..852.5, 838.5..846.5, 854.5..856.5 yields 0.8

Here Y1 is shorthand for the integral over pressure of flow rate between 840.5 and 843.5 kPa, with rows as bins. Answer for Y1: 722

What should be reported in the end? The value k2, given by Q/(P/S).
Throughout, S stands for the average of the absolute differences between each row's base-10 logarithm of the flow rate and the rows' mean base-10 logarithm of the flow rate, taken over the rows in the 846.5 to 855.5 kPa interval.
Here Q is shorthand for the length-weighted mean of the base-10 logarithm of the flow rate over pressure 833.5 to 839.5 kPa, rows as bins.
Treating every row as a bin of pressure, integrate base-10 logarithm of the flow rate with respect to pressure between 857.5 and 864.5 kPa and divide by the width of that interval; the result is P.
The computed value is 0.022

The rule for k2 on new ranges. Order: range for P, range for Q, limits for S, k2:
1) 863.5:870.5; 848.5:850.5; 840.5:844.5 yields 0.001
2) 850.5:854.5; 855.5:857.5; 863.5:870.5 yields 0.004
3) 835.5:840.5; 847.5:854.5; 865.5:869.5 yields 0.004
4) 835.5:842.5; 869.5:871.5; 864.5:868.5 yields 0.006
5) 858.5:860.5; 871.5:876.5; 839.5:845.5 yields 0.002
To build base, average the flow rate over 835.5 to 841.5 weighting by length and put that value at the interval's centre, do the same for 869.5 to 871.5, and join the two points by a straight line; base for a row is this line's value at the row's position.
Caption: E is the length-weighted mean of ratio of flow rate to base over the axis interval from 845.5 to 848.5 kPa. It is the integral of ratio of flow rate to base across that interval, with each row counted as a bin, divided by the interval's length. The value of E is 0.98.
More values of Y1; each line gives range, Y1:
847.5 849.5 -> 533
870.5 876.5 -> 1845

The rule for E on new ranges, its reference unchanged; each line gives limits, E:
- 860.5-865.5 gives 1.04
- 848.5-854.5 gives 1.07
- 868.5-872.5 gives 1.01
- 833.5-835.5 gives 1.10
